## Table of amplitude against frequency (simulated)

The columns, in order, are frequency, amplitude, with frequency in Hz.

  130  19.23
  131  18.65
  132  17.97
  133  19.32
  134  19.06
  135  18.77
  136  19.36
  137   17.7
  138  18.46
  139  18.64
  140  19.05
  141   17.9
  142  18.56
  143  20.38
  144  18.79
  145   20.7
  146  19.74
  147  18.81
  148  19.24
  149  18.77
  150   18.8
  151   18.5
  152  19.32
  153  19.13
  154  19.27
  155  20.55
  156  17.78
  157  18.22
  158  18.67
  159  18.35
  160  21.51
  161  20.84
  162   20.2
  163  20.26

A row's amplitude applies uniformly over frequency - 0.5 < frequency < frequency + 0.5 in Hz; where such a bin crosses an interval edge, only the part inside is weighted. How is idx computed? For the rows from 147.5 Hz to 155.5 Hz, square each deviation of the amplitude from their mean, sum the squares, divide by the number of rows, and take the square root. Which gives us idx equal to 0.58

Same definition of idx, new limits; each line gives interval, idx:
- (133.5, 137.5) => 0.63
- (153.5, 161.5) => 1.30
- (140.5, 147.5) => 0.95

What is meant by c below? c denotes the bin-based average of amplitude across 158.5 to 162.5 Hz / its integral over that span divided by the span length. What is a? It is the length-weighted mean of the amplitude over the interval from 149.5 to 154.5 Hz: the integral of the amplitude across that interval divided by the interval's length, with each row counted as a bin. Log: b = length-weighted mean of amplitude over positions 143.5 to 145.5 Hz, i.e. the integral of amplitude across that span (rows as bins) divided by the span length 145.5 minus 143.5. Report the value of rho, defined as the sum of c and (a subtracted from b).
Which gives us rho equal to 21.0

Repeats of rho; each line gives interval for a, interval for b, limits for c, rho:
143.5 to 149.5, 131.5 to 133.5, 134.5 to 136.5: 18.4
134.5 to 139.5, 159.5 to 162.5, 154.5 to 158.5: 21.1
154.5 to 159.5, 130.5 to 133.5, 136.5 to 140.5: 18.4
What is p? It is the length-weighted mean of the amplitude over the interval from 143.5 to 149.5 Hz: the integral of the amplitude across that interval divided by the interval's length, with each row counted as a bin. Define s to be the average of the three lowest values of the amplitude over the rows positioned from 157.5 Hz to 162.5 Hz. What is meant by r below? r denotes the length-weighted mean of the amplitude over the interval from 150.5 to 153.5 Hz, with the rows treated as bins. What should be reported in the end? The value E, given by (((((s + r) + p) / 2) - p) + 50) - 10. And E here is 49.4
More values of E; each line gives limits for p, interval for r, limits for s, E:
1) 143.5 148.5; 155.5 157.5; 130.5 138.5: 48.3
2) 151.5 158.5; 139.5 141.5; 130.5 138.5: 48.8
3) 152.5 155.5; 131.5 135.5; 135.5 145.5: 48.6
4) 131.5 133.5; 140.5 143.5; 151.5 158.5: 49.3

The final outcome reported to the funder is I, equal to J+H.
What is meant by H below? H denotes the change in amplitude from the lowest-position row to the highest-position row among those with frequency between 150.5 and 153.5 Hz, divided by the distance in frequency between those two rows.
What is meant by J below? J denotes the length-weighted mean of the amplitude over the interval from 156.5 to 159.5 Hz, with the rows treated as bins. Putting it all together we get 18.7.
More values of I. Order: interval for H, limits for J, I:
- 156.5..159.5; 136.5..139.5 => 18.3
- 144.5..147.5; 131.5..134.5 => 17.8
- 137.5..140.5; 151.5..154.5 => 19.5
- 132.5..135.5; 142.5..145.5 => 19.7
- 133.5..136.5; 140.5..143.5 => 19.1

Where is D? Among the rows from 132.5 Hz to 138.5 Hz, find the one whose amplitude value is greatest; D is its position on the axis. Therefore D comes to 136 Hz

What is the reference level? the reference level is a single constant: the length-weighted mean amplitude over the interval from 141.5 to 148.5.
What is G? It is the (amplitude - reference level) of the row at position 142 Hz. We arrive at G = -0.9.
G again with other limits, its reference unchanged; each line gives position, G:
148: -0.2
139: -0.8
